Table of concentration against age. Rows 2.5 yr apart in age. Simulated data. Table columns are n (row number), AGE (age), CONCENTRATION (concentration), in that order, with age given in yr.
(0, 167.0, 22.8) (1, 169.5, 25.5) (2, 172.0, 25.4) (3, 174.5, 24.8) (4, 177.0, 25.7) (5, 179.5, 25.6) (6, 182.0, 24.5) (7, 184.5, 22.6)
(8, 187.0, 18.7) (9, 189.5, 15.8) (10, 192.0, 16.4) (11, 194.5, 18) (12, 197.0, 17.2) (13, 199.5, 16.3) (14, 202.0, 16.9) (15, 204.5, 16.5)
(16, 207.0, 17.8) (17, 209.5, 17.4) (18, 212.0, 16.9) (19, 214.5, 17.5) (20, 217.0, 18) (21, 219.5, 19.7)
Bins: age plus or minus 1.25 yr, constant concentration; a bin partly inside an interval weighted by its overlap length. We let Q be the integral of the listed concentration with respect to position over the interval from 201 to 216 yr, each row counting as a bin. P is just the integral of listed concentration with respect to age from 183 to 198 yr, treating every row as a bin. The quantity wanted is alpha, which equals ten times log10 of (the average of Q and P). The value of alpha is 24.2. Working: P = 274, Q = 258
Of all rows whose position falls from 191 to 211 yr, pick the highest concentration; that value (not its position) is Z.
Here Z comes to 18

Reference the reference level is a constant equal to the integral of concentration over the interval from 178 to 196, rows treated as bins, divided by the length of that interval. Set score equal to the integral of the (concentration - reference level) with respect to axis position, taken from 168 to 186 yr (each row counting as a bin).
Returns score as 81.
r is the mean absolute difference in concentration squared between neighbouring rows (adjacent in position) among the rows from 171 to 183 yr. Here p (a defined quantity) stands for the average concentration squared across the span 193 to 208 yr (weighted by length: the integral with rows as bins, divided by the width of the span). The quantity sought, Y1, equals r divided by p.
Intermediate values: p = 293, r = 34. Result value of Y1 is 0.12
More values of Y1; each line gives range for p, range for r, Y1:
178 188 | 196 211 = 0.05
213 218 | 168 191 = 0.20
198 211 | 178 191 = 0.35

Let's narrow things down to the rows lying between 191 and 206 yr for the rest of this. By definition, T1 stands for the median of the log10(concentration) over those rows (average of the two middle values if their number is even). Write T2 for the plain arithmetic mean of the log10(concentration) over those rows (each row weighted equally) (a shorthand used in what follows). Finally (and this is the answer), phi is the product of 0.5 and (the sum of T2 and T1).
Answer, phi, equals 1.225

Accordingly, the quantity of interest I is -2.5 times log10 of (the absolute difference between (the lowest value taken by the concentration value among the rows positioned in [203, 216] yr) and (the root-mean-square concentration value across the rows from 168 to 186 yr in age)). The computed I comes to -2.3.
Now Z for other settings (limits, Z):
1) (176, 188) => 25.7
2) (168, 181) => 25.7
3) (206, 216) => 17.8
